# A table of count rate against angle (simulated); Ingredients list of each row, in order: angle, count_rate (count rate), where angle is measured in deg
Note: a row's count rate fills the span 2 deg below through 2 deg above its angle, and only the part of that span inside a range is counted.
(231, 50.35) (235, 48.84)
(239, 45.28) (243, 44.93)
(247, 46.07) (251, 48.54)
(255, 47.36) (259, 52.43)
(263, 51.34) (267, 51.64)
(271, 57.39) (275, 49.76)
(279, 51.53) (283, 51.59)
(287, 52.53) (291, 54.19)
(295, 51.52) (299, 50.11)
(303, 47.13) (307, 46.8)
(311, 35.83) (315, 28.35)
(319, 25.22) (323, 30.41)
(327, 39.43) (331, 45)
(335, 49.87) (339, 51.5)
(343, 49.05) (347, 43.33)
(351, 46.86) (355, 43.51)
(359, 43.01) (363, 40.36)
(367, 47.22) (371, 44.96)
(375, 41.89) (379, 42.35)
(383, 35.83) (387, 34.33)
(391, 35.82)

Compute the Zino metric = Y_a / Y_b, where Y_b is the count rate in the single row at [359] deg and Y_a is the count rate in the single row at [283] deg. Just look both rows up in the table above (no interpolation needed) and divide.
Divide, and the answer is 1.20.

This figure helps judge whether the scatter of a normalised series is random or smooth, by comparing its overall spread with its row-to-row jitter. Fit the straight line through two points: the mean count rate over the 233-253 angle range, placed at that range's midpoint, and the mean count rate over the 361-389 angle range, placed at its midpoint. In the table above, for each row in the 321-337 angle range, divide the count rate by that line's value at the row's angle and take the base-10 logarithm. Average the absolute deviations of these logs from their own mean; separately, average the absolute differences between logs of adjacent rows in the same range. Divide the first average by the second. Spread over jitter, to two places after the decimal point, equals 0.95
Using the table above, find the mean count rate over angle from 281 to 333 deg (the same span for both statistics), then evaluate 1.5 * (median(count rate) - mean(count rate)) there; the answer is 5.8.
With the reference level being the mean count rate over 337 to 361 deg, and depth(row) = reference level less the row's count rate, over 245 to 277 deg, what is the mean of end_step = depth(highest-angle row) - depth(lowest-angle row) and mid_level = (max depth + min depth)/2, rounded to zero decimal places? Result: -5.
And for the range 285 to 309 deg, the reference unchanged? 1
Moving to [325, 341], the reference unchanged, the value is -6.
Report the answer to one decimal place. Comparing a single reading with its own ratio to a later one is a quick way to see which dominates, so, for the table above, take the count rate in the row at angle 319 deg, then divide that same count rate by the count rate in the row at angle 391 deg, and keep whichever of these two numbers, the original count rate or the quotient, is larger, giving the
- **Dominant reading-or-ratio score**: 25.2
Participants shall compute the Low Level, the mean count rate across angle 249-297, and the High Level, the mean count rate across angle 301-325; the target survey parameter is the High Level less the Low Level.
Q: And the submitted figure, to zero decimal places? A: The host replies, -16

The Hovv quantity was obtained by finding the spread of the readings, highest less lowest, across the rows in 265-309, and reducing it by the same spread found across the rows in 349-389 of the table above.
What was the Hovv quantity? -2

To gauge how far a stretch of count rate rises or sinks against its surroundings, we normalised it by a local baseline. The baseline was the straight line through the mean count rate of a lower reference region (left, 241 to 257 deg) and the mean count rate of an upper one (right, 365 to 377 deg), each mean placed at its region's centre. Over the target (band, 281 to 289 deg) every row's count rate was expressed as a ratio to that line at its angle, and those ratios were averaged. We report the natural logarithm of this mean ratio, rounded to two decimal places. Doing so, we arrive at 0.12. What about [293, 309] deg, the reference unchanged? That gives 0.06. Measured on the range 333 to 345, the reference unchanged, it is 0.10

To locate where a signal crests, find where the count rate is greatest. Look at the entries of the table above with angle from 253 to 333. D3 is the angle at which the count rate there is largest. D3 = 271 deg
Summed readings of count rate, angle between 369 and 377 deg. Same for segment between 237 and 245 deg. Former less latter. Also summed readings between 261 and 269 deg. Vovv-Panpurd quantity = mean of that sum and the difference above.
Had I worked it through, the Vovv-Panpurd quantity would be 50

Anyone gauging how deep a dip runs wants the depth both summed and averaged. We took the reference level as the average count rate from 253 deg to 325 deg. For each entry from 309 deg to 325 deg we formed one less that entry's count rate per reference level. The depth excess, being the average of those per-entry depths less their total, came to -1.1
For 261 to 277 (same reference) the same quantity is 0.4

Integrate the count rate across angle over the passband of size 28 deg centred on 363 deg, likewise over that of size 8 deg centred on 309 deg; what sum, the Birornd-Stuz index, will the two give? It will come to 1562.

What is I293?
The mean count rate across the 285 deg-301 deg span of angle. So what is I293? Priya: 52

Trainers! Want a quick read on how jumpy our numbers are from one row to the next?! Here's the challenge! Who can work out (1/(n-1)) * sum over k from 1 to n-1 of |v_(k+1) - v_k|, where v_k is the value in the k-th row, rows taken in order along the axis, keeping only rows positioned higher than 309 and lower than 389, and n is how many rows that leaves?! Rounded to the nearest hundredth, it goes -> 3.99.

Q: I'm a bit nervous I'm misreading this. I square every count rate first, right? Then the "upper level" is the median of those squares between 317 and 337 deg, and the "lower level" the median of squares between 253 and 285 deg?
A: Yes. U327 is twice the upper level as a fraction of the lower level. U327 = 1.17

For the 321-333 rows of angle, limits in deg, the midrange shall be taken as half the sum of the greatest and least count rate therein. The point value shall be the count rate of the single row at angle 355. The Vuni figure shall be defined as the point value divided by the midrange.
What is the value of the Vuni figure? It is 1.15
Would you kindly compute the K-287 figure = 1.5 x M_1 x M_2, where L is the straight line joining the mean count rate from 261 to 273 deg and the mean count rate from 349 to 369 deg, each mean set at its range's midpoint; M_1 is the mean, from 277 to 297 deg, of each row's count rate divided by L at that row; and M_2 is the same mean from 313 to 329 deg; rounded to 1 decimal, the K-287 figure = 1.0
